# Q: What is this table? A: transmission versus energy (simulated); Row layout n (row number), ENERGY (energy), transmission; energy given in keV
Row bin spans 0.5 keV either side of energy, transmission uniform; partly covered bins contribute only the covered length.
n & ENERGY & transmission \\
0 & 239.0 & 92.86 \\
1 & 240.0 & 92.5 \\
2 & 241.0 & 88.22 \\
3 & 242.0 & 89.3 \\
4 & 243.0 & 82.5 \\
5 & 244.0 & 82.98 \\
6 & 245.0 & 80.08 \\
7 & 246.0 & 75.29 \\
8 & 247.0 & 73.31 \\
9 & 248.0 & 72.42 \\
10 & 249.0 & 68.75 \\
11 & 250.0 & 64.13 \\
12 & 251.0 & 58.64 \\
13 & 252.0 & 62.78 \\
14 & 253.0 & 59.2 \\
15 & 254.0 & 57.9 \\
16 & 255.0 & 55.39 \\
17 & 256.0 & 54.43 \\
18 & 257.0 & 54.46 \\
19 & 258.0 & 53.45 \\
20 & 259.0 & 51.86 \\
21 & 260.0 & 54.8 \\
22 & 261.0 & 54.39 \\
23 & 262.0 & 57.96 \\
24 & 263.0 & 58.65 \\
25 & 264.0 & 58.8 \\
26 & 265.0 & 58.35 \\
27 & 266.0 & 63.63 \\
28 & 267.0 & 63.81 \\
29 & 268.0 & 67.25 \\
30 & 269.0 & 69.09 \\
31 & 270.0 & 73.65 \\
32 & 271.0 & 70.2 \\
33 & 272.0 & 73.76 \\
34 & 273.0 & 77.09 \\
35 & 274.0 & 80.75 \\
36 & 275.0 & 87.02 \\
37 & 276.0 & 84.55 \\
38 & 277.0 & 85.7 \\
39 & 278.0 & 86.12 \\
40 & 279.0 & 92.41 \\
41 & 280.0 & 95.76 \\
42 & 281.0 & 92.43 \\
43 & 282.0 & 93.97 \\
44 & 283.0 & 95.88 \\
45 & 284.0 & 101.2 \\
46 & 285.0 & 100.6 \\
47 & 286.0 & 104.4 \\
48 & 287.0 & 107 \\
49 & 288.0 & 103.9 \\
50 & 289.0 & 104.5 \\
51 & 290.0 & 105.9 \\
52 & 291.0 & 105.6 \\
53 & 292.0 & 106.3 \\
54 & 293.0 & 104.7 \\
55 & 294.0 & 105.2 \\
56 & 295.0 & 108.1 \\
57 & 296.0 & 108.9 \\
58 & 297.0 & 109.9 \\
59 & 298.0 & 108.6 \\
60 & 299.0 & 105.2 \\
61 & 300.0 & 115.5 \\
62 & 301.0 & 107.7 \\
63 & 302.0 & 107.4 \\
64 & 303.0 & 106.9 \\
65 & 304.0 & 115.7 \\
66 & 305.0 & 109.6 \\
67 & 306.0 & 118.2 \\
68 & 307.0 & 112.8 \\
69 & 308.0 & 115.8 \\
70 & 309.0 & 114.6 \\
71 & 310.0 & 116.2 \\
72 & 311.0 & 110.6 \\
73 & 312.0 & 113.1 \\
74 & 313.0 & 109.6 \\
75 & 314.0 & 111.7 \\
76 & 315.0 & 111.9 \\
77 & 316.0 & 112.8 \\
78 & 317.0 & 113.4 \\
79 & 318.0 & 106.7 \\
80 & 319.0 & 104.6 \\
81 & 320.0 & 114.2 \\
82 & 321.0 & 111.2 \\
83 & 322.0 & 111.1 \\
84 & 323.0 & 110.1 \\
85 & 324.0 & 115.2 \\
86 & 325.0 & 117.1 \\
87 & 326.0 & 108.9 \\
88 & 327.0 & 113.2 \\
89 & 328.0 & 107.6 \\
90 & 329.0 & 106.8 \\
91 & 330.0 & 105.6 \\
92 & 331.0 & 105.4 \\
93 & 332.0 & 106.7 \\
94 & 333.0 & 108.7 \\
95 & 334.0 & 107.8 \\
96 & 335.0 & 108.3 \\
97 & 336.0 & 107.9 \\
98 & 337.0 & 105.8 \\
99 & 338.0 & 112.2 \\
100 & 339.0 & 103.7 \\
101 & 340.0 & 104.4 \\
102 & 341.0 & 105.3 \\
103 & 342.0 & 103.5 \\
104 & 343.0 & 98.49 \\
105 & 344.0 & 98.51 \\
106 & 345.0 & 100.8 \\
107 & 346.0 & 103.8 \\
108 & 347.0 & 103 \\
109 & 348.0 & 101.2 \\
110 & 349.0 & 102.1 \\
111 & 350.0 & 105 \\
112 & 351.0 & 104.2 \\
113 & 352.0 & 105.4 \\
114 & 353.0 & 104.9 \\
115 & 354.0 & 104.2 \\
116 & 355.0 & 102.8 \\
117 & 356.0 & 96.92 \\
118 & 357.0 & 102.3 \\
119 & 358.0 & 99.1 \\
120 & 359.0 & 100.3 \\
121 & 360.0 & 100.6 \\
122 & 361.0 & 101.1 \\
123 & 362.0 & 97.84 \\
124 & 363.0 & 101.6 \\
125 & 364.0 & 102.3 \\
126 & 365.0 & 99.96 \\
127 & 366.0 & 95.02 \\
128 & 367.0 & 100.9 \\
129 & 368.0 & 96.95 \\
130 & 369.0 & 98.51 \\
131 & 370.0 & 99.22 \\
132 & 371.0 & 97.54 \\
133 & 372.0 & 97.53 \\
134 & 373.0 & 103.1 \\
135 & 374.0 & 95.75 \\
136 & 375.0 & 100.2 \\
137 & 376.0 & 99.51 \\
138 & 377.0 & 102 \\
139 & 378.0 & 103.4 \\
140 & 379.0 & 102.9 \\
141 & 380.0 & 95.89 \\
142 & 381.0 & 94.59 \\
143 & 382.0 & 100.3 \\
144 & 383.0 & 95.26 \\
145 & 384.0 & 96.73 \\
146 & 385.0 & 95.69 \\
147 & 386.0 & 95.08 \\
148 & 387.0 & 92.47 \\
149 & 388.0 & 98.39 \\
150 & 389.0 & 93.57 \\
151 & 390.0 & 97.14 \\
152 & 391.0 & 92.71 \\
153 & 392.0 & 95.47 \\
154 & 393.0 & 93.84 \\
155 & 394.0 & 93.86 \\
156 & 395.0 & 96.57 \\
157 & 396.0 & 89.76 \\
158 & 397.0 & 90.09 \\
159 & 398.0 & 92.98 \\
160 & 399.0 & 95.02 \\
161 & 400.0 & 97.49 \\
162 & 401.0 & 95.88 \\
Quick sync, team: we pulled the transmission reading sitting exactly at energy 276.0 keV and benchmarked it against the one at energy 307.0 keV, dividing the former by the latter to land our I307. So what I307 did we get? 0.75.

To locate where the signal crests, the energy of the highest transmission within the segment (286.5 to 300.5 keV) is 300.0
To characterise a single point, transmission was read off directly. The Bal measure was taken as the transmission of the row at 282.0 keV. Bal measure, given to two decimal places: 93.97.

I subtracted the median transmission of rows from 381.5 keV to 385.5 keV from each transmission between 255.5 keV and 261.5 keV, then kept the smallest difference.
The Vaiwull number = -44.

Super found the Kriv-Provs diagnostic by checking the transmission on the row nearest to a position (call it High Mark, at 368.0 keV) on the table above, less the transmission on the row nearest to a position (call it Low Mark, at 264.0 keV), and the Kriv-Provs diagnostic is 38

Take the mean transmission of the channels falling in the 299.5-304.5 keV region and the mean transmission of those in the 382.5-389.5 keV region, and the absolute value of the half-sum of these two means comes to 103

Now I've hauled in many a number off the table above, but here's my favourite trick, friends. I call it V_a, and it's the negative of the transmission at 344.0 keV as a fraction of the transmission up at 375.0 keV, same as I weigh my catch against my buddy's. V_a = -0.98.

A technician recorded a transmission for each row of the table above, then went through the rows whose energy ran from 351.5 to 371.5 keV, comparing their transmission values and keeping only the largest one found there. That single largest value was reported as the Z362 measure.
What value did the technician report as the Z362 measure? 105.4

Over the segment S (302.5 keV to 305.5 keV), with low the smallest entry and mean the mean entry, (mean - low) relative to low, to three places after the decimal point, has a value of 0.036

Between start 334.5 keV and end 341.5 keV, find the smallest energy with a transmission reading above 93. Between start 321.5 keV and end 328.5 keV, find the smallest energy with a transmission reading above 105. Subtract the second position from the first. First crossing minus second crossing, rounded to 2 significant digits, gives 13 keV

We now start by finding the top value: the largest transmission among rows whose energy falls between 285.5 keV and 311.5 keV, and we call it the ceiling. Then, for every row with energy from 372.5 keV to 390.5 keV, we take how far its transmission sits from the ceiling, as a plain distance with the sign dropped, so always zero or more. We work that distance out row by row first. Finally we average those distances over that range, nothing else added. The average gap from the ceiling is 20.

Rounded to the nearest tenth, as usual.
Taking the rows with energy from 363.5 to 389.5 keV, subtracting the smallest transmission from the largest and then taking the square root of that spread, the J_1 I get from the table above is 3.3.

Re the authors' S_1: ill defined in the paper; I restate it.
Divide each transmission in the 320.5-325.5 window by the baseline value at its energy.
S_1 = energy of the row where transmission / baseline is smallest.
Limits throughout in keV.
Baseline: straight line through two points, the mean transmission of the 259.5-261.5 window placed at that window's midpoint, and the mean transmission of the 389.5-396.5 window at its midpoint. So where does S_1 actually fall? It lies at 323.0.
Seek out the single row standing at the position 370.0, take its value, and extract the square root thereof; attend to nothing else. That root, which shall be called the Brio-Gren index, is 10.0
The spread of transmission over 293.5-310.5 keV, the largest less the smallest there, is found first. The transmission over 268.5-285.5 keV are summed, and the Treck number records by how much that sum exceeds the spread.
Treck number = 1447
